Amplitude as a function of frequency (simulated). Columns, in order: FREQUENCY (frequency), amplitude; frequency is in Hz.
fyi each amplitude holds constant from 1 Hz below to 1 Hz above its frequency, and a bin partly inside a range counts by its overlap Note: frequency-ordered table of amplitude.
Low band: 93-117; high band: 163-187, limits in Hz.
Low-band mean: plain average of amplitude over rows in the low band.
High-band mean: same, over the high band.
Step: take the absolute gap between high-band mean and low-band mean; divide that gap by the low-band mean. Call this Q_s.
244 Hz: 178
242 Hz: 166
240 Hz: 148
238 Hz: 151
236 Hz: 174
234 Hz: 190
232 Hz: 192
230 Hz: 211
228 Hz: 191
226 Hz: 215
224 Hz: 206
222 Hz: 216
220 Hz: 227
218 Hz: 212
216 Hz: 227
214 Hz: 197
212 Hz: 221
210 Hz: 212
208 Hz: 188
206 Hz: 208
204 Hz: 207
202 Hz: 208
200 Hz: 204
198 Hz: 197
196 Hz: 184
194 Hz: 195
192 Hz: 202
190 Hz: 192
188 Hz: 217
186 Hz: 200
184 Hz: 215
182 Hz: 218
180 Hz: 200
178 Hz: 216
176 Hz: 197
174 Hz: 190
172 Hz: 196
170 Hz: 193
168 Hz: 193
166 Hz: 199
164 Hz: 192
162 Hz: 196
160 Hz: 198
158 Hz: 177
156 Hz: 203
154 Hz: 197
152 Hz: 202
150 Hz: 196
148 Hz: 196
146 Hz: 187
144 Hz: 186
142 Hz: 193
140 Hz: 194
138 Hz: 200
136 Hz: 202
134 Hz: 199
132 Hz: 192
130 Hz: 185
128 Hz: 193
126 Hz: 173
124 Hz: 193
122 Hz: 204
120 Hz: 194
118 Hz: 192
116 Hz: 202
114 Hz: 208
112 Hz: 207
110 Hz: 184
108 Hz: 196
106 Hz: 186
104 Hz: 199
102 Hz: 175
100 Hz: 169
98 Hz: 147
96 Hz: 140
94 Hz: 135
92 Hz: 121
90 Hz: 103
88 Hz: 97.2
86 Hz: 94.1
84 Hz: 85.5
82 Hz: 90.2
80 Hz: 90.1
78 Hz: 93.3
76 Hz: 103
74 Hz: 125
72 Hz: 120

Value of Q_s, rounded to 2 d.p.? 0.12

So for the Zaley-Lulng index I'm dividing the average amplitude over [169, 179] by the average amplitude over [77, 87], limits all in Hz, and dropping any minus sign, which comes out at 2.19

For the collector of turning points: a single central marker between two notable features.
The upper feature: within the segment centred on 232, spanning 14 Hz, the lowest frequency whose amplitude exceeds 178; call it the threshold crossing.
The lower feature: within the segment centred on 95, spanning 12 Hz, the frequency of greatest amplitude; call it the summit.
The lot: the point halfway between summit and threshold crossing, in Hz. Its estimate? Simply 163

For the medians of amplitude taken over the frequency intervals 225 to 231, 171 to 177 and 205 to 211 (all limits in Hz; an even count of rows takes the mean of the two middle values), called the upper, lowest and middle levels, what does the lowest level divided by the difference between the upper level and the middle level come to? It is 65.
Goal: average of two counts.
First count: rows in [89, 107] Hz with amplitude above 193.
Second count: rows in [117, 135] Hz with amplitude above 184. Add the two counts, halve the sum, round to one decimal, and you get 4.5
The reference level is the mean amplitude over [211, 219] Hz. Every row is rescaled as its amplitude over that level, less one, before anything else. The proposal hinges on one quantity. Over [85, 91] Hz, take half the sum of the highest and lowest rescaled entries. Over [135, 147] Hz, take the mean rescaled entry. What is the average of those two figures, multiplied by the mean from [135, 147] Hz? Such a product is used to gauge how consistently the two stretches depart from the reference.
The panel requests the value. 0.031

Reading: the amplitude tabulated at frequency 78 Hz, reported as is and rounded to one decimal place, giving 93.3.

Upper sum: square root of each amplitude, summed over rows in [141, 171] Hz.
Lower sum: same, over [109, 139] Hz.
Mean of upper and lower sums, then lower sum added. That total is 419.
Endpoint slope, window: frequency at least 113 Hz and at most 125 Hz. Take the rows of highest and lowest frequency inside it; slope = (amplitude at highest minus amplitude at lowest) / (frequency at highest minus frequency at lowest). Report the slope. -1.5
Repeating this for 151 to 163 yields -0.6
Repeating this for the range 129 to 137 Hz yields 2.8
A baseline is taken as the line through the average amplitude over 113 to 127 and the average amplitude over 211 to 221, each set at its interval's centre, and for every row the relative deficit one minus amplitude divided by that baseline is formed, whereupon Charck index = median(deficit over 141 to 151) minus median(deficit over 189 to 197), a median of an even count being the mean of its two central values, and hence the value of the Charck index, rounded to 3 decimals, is -0.049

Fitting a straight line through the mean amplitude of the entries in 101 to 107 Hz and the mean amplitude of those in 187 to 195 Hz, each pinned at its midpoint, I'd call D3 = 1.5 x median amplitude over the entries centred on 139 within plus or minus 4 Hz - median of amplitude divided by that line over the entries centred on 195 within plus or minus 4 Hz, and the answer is 295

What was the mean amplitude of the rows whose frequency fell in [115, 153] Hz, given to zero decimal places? 194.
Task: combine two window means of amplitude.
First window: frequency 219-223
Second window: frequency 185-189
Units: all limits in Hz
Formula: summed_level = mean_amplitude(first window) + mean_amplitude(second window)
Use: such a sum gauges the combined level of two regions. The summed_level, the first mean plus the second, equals 430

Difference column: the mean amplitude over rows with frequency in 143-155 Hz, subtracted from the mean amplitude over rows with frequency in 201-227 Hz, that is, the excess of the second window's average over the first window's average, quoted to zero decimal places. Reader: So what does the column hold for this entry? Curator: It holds 17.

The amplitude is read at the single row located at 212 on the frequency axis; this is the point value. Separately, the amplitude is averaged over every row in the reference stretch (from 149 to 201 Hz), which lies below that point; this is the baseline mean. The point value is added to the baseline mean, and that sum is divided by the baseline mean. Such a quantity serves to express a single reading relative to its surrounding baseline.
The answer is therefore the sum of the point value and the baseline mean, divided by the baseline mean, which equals 2.11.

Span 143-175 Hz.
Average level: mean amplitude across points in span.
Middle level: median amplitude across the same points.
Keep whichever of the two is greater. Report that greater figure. 196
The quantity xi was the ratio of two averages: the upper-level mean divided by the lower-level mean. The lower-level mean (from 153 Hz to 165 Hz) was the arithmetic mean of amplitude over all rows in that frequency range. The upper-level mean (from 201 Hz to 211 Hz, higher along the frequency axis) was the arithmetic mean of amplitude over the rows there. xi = 1.06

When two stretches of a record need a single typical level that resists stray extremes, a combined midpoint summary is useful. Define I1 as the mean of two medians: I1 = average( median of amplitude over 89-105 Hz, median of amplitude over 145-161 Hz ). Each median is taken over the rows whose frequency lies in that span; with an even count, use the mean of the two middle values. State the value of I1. 170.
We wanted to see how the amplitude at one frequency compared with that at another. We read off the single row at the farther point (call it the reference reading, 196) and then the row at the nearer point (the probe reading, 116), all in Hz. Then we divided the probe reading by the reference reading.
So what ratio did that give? 1.10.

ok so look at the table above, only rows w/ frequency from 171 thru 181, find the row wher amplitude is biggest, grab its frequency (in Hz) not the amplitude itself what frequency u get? 178 Hz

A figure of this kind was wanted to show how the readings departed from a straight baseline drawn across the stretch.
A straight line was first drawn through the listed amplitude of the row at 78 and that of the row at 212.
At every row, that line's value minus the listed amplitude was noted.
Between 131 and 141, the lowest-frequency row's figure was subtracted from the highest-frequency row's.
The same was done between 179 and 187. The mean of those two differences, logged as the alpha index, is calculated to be 5.7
